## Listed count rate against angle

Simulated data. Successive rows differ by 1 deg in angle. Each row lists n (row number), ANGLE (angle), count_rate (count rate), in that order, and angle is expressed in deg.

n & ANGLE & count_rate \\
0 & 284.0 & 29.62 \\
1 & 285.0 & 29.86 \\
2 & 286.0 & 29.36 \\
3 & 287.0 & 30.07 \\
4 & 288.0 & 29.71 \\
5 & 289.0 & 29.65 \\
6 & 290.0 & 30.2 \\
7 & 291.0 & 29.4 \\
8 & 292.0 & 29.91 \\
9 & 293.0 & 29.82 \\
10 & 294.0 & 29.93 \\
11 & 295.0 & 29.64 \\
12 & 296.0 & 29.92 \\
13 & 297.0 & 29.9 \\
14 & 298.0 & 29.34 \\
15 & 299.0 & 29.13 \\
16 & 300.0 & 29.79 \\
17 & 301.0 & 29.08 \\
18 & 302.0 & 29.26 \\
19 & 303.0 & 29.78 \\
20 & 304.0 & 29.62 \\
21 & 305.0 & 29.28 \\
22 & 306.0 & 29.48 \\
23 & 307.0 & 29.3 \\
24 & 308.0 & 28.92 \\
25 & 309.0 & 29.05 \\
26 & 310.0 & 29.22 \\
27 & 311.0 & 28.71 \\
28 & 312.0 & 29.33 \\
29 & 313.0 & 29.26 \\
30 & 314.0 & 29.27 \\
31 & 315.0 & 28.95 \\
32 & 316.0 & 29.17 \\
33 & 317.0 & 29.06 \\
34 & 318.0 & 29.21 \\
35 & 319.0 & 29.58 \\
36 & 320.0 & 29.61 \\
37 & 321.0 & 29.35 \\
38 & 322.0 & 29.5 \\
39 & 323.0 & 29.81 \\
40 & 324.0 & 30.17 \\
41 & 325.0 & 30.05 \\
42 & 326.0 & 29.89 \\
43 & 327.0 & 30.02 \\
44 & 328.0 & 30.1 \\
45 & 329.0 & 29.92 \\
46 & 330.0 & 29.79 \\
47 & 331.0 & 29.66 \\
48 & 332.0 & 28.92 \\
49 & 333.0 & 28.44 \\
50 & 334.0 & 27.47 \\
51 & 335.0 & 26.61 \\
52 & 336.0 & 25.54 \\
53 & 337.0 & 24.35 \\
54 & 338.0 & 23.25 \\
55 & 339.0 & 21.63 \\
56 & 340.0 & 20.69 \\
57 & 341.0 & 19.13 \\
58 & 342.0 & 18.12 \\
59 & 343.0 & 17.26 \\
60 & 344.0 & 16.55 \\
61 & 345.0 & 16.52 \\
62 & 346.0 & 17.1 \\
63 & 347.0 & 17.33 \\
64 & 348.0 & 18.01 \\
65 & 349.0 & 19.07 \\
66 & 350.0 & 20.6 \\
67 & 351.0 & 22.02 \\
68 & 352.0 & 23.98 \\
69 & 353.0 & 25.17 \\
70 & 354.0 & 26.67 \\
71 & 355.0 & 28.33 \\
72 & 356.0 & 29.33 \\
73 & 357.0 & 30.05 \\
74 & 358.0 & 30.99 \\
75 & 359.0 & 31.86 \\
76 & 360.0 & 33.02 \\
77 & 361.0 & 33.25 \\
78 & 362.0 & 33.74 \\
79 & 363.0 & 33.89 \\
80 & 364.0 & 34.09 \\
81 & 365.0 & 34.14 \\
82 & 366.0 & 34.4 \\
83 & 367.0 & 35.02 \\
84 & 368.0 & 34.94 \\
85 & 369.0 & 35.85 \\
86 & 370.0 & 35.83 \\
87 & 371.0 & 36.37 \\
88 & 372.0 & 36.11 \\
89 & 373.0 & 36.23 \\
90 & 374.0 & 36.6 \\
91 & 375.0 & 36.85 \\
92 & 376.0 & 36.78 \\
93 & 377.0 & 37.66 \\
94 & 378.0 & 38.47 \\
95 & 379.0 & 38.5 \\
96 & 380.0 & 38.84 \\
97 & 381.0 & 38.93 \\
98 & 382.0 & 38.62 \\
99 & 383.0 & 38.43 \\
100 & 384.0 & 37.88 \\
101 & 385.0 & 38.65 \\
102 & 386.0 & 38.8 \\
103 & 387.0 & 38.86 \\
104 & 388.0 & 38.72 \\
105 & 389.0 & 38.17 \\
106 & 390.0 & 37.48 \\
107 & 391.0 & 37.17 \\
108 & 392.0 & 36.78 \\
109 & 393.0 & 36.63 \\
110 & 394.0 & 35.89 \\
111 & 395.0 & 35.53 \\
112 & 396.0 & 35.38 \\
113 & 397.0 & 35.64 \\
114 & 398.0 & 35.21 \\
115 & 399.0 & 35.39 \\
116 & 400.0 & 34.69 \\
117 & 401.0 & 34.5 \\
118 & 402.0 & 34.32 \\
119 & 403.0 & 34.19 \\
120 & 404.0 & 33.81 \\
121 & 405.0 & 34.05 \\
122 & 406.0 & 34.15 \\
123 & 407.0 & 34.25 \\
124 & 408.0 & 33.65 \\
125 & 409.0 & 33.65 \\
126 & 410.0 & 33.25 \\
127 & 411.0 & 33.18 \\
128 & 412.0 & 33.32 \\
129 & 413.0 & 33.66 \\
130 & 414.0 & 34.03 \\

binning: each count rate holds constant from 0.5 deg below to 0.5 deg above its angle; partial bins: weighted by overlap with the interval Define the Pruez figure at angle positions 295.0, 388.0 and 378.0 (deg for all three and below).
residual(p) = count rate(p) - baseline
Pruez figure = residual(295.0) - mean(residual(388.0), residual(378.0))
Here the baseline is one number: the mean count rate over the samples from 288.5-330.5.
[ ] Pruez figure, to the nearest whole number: -9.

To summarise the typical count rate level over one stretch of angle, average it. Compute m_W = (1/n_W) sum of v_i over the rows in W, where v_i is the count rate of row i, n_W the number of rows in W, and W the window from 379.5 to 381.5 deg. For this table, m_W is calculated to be 39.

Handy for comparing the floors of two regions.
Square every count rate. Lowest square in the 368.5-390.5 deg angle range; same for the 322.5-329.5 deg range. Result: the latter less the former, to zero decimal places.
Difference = -395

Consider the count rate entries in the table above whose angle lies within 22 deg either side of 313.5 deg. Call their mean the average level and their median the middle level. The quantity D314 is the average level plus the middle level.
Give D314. 59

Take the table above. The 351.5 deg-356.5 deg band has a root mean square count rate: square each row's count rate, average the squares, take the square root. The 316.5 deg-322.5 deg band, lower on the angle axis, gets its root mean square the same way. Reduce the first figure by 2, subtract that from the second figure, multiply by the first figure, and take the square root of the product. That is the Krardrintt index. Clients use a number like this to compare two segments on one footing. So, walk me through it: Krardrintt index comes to 11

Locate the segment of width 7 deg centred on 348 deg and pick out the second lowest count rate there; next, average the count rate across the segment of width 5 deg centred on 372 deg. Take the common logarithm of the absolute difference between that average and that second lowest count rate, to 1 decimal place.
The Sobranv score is 1.3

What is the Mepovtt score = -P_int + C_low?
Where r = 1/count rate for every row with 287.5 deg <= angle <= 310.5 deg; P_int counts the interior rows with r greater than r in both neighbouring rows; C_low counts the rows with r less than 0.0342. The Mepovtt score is 10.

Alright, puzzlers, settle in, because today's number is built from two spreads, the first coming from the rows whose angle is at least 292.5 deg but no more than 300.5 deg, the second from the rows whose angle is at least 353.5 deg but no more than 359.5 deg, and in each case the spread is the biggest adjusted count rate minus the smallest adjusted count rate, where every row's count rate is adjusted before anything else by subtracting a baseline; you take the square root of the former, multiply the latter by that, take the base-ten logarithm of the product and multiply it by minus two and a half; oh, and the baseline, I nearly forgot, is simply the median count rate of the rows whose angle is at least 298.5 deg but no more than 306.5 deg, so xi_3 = -1.7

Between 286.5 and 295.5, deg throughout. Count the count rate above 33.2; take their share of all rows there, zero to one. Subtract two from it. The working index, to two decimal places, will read -2.00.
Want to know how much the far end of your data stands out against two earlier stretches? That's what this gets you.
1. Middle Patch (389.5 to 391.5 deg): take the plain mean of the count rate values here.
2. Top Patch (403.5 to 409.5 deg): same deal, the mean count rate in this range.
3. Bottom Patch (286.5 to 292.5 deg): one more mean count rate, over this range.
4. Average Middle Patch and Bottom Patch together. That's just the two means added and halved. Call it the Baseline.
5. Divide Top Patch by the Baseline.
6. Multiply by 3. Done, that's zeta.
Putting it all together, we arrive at 3.0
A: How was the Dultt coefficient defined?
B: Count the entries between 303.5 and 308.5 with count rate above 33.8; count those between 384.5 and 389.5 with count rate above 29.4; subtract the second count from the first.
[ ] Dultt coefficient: -5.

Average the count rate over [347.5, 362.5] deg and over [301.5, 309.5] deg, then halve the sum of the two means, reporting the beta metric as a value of 28.2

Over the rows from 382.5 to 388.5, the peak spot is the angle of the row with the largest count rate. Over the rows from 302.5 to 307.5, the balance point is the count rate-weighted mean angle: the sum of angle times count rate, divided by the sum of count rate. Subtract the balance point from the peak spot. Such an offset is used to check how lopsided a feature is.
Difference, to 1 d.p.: 82.0 deg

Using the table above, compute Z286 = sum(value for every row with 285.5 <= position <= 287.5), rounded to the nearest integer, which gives 59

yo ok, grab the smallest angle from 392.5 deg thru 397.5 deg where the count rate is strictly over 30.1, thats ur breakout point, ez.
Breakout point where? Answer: 393.0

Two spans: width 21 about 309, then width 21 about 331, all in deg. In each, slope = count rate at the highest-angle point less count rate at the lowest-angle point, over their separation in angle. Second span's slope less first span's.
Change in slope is -0.5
